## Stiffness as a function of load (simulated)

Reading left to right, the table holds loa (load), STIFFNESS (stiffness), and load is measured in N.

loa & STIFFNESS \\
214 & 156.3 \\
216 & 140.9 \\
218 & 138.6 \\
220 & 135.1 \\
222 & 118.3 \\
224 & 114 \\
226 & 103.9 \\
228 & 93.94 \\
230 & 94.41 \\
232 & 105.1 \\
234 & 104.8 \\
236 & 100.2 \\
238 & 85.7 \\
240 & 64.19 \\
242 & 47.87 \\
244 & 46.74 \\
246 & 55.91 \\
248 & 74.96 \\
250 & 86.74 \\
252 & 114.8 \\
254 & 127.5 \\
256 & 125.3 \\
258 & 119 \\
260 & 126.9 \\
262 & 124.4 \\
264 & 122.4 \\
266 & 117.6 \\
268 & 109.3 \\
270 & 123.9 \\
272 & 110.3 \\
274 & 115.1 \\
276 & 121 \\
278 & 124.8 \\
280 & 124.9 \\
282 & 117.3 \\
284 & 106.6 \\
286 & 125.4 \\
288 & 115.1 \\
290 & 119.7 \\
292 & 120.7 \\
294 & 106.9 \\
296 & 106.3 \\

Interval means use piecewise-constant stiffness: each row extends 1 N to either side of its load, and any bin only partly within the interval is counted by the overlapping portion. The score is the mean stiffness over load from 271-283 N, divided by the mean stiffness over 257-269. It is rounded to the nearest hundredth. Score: 0.99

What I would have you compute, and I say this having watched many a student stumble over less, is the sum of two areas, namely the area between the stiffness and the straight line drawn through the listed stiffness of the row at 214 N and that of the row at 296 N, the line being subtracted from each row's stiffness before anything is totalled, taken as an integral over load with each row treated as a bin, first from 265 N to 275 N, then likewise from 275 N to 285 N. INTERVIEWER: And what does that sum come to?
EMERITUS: -40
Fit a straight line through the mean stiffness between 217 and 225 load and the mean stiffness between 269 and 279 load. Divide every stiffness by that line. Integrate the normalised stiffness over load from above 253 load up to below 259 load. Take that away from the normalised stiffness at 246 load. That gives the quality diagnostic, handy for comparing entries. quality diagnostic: -5.7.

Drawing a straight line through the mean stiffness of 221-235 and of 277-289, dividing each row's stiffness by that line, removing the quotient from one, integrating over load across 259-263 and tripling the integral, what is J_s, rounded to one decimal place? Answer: -1.3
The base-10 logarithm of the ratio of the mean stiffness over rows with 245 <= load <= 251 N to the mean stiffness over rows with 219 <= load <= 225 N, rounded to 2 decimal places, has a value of -0.23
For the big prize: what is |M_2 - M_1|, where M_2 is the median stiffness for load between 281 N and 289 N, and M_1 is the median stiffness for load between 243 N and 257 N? 29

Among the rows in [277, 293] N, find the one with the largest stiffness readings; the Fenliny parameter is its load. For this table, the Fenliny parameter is 286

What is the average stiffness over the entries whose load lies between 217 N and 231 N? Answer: 114.0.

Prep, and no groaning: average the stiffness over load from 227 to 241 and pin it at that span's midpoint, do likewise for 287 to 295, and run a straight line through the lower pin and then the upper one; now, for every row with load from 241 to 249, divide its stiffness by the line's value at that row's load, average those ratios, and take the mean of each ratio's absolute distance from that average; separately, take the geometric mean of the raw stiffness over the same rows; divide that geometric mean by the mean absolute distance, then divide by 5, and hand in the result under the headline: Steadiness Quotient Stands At 121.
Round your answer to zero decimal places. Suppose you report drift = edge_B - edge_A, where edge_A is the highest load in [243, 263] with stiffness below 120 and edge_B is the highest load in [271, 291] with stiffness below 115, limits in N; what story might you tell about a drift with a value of 26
